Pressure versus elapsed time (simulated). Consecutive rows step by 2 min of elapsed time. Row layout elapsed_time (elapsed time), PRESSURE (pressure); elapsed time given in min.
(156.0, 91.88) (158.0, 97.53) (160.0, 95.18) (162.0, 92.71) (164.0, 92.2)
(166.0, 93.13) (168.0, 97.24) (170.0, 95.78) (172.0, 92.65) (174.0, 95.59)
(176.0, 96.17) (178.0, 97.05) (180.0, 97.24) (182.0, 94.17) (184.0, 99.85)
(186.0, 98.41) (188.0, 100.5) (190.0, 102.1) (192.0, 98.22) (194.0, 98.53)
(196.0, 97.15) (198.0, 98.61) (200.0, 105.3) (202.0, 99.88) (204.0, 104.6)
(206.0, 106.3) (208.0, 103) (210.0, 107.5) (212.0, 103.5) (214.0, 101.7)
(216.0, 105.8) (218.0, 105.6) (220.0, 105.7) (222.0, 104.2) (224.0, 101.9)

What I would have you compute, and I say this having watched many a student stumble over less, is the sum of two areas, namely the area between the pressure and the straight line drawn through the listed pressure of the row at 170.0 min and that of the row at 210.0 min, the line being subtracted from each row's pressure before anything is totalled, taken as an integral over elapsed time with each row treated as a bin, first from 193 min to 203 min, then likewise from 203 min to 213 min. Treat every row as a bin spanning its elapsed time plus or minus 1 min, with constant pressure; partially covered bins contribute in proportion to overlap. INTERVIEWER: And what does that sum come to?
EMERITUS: -60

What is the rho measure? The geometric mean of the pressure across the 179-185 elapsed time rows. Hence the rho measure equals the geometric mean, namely 97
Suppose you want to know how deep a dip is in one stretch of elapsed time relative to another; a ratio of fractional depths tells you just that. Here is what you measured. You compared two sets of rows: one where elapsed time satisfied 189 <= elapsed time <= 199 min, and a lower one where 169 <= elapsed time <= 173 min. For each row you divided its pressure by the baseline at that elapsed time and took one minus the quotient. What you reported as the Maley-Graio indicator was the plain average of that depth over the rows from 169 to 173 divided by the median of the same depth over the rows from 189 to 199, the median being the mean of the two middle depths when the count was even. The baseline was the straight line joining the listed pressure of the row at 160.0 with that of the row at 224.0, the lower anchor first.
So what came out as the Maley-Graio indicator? 6.77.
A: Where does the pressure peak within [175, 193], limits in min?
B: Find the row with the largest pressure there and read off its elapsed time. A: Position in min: 190.0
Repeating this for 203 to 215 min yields 210.0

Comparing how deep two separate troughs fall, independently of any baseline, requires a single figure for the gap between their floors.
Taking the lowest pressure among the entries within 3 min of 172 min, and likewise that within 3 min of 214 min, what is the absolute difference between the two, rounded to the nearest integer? 9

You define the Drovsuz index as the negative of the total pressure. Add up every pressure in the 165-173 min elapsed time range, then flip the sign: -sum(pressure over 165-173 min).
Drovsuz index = -379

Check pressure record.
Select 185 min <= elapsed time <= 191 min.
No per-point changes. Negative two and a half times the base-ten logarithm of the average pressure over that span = -5.00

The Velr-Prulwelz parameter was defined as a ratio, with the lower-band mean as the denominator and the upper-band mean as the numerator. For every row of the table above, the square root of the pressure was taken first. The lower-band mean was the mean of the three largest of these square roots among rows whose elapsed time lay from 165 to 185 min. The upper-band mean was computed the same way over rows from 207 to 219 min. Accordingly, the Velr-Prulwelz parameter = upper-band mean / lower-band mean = 1.04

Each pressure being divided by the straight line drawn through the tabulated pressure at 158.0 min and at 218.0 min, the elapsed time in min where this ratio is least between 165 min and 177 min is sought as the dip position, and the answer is 172.0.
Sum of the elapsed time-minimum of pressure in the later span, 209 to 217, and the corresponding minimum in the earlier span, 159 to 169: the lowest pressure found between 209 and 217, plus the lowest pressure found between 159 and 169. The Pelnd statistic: 194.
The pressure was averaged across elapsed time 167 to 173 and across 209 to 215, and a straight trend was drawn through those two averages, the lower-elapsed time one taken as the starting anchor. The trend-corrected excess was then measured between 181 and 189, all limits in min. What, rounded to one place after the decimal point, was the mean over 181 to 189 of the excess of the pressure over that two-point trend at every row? -0.2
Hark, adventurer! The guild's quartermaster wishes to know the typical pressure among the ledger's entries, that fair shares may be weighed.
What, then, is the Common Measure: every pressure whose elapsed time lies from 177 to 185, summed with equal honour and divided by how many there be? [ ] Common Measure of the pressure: 97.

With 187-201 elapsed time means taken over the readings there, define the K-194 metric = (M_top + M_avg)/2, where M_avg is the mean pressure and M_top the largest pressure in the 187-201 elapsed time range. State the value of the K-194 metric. 103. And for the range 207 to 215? 106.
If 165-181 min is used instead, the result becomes 96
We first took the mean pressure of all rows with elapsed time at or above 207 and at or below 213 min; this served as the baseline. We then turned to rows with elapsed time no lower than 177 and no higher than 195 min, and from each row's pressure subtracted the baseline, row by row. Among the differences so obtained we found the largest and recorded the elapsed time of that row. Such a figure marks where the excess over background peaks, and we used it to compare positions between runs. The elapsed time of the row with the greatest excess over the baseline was 190.0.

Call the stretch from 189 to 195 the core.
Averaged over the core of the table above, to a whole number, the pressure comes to 100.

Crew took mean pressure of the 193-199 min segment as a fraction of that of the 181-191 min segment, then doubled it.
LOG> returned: 1.98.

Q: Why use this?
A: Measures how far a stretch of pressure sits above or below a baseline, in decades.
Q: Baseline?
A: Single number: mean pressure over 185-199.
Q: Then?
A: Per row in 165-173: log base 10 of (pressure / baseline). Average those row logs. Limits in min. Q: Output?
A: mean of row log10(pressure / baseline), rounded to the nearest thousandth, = -0.020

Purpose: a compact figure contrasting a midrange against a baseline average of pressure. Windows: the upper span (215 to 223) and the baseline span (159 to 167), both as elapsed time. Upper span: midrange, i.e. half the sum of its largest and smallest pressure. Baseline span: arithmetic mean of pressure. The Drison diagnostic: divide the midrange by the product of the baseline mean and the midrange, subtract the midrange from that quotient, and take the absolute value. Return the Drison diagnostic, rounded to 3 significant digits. 105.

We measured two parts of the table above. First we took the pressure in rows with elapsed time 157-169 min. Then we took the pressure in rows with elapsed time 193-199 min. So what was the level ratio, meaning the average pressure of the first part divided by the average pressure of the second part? 0.965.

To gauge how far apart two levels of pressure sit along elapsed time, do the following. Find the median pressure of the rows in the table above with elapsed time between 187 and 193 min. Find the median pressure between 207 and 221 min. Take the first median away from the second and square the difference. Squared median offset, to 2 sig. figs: 26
